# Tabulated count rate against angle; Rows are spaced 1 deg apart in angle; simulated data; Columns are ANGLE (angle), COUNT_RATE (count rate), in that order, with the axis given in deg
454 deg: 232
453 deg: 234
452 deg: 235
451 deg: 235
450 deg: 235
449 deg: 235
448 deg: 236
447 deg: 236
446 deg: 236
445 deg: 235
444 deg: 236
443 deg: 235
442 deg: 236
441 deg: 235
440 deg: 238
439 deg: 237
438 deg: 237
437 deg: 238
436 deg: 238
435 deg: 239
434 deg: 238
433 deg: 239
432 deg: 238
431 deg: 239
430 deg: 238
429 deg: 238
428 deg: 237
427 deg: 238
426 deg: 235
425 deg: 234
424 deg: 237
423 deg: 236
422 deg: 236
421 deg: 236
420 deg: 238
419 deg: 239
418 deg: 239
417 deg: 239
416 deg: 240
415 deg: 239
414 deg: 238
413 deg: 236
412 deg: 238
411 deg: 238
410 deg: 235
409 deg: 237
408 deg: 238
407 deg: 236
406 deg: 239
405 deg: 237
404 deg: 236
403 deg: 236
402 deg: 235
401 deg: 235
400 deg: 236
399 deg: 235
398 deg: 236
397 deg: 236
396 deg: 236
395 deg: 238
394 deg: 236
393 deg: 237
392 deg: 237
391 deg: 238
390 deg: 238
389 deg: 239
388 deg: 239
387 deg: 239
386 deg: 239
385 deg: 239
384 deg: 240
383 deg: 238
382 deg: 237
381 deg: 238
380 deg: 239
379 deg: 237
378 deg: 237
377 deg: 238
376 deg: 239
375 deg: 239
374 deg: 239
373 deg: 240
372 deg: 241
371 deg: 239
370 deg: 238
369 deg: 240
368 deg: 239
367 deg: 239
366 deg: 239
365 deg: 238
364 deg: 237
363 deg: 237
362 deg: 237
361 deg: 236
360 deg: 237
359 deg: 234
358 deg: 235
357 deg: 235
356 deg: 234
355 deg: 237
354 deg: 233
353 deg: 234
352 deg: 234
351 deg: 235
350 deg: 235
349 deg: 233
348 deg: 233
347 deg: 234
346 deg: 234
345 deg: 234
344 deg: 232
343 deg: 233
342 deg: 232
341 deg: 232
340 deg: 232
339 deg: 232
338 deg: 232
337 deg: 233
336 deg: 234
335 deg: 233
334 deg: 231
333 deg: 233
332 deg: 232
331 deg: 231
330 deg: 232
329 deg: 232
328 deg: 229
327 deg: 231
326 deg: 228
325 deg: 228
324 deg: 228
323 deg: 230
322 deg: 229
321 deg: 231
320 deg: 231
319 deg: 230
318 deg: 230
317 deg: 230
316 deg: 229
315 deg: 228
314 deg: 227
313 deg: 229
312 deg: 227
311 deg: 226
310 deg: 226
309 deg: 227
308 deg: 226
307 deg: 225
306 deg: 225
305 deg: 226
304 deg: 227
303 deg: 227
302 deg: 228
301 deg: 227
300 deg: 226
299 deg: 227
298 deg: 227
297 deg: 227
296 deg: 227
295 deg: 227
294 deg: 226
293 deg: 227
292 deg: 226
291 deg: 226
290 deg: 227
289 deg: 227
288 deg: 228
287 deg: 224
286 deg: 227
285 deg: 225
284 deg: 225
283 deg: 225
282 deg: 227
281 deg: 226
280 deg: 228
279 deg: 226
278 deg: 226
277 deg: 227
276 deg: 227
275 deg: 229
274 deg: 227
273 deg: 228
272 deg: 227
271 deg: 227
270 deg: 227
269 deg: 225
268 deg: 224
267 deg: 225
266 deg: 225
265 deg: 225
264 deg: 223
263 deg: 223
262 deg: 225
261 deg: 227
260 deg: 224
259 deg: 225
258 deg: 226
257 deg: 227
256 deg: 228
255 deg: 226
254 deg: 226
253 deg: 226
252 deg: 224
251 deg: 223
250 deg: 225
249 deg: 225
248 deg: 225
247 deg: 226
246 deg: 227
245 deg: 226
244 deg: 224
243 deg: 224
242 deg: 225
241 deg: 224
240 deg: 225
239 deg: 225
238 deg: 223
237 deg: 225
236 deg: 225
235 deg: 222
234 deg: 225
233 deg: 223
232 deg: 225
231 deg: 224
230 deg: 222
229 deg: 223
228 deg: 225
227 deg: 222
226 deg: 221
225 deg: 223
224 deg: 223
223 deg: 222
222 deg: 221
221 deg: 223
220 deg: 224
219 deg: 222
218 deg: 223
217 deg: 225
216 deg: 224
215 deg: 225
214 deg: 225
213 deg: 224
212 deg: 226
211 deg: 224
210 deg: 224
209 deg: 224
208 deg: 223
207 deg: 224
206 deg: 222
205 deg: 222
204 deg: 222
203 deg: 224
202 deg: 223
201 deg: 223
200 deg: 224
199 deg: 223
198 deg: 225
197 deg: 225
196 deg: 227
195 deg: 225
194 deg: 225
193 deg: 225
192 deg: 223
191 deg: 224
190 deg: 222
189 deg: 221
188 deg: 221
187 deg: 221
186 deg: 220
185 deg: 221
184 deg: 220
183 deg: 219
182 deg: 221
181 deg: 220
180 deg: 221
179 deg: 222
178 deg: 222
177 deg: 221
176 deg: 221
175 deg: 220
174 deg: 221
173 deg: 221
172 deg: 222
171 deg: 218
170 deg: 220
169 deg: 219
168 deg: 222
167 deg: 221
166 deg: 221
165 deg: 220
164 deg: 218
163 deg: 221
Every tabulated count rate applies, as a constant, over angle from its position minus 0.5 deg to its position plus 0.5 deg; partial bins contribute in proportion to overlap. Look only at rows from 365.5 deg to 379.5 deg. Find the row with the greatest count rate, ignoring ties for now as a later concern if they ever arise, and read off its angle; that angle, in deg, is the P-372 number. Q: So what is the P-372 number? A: 372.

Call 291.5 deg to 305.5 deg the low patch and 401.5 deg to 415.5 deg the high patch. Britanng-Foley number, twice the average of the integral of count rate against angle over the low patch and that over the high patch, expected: 6493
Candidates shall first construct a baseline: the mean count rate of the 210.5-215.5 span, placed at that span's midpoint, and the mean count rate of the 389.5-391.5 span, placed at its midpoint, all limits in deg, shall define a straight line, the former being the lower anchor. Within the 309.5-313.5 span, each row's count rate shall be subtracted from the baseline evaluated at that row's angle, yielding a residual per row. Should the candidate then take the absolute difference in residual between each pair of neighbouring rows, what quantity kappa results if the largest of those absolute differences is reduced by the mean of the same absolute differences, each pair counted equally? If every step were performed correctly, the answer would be 1.0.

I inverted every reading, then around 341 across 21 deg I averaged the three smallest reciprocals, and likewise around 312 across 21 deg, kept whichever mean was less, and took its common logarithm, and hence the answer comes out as -2.37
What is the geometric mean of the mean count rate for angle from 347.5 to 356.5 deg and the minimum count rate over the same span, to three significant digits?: 234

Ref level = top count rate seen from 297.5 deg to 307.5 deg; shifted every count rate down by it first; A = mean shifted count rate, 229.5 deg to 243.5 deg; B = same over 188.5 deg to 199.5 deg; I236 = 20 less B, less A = 28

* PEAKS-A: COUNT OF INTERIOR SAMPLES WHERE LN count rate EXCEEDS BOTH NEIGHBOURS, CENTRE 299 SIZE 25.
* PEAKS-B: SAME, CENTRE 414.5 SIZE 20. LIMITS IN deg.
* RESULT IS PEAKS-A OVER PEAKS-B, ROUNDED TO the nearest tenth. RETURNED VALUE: 1.3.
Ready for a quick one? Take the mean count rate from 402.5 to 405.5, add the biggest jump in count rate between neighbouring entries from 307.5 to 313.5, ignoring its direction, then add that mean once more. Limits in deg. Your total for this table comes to 475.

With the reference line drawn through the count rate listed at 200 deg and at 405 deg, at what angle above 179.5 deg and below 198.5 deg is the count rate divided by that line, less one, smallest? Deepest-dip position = 183 deg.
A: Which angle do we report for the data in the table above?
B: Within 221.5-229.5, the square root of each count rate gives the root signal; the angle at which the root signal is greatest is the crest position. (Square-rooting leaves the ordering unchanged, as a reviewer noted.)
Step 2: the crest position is 228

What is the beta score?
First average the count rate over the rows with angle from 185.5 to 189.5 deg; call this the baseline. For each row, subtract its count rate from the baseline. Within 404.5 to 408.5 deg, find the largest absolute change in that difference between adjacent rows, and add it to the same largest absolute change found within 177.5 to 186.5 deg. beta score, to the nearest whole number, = 5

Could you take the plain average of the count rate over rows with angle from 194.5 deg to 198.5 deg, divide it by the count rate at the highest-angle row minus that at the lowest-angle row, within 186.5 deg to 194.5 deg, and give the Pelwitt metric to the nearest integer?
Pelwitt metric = 56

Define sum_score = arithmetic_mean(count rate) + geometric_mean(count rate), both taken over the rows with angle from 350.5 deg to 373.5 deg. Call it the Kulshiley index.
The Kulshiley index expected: 474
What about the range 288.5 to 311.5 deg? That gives 453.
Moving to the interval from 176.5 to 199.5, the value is 445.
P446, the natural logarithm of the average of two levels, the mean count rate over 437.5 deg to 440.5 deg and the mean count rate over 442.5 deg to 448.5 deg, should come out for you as 5.47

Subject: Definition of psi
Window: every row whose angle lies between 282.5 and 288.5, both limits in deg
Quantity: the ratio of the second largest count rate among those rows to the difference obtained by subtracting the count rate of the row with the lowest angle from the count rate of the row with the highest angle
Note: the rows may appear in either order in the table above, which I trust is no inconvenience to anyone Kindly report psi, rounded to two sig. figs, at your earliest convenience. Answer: 76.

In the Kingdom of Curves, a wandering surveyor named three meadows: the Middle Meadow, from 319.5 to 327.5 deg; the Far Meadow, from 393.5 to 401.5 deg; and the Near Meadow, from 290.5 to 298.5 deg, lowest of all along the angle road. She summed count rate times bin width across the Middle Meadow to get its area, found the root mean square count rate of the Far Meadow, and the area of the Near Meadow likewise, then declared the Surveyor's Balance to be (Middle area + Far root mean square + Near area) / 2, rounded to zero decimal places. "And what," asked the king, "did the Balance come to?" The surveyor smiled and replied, 1943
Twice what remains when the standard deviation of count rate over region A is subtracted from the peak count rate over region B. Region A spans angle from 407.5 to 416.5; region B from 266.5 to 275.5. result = 455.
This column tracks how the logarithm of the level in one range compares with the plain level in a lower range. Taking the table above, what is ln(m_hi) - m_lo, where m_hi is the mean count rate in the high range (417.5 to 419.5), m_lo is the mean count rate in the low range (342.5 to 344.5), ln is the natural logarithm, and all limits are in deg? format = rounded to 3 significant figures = -227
